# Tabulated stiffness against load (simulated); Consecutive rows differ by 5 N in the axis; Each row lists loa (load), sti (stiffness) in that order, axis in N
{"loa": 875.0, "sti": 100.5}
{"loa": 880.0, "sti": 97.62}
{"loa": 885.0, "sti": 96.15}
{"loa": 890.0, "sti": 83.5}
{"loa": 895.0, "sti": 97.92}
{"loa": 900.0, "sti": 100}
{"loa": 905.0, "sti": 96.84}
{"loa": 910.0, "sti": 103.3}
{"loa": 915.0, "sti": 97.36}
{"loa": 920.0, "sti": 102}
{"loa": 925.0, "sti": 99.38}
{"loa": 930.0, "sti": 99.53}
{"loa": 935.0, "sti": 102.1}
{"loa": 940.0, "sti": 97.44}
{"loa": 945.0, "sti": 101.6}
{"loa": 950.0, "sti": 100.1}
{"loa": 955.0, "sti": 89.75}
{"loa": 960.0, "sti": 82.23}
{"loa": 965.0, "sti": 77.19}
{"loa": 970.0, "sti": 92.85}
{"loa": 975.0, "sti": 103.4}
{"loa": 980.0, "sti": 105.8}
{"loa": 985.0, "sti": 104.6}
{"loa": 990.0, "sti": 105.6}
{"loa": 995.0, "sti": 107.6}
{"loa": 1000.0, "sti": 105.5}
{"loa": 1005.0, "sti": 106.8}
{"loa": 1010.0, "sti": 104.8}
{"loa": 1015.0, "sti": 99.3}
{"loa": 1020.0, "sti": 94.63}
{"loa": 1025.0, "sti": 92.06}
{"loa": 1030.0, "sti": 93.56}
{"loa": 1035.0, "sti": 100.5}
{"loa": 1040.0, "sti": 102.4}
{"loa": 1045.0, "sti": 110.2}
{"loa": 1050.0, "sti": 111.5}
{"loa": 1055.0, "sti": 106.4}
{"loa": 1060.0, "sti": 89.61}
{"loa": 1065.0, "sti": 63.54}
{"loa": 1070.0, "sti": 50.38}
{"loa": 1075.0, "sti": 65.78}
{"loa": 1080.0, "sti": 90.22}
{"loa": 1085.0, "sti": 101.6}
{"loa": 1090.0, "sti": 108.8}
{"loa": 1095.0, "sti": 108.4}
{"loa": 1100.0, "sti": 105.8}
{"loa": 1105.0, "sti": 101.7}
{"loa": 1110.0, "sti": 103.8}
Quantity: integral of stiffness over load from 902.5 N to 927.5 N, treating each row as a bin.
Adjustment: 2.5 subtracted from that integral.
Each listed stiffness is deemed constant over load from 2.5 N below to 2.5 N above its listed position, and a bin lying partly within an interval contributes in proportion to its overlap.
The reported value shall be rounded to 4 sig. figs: 2492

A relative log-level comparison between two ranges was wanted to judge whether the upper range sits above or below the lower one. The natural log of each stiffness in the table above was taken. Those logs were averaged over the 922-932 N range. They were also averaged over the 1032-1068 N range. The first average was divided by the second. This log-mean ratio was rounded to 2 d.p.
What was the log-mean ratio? 1.01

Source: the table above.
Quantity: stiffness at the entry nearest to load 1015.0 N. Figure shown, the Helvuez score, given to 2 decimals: 99.30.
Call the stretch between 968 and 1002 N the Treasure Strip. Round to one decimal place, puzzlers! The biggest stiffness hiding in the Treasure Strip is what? 107.6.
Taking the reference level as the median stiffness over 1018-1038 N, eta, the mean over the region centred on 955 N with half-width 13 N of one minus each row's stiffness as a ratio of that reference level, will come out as 0.04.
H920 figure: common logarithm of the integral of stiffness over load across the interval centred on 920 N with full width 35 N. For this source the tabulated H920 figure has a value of 3.54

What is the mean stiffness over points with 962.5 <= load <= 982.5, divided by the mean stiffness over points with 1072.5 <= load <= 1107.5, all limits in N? 0.97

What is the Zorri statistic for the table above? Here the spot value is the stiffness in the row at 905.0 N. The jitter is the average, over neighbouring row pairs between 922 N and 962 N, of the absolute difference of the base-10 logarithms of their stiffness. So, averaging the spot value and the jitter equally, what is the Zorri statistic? 48.4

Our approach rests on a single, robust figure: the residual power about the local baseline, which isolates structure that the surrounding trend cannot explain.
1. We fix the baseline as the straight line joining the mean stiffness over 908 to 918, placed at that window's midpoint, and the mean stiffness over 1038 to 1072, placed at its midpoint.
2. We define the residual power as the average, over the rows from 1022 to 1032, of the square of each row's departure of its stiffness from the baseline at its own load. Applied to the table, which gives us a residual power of 1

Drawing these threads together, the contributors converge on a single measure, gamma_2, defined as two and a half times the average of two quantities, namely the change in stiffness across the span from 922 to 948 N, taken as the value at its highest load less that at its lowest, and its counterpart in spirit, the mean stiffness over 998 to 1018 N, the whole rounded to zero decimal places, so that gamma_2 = 133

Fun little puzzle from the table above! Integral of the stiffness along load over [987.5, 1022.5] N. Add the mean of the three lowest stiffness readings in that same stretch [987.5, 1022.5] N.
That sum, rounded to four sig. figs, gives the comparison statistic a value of 3721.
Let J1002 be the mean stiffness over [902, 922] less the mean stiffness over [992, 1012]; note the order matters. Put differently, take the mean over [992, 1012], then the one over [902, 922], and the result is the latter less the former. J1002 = -6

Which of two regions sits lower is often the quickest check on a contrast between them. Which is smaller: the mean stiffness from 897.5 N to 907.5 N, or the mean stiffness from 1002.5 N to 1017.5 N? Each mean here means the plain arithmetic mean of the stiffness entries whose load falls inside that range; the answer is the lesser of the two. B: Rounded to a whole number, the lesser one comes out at 98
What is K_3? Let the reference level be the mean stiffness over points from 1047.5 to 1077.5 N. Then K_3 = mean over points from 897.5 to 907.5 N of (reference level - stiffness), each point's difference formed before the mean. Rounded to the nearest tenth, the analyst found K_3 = -17.2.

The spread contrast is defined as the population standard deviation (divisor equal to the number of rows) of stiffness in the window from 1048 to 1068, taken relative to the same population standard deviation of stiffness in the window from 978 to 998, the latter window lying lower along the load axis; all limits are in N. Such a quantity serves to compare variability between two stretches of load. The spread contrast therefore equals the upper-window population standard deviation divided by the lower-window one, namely 17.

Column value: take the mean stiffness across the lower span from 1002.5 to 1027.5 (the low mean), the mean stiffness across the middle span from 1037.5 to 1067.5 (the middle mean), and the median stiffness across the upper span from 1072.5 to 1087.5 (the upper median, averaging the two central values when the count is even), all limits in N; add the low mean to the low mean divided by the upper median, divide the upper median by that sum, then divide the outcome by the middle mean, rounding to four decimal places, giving 0.0092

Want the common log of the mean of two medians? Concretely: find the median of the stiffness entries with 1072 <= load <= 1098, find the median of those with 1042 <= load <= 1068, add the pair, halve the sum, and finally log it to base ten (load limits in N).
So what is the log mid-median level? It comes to 2.02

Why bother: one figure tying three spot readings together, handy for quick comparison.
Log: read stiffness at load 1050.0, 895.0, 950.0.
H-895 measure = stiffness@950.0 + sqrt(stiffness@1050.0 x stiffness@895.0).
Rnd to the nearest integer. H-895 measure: 205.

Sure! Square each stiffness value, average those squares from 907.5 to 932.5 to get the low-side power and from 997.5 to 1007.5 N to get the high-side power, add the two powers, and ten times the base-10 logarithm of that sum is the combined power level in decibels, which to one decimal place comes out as 43.3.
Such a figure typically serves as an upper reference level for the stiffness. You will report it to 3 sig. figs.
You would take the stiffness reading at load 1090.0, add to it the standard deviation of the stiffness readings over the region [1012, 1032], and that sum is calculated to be 112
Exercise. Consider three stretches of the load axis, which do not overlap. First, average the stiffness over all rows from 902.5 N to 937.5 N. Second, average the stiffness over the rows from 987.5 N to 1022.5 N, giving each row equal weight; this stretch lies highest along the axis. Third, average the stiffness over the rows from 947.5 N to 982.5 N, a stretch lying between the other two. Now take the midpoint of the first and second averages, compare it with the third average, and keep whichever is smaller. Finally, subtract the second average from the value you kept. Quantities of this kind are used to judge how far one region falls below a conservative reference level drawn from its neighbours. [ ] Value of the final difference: -10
